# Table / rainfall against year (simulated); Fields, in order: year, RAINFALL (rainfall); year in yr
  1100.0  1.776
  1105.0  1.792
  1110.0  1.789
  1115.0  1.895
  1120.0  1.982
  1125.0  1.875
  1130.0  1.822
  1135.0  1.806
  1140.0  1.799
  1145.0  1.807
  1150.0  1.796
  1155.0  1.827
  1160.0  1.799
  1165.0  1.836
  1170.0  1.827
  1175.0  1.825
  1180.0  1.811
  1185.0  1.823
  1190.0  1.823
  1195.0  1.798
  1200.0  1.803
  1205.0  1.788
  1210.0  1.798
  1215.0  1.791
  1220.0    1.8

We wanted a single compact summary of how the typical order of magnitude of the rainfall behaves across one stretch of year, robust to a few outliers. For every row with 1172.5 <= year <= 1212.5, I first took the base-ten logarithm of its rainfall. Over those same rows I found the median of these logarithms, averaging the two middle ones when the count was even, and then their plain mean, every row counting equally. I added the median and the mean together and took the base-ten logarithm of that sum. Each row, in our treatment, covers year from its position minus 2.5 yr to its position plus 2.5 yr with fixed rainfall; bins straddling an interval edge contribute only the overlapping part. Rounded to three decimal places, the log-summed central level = -0.289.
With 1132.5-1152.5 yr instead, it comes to -0.291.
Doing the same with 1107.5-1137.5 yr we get -0.271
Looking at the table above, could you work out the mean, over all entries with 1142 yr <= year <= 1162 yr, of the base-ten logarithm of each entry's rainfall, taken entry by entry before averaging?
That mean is 0.257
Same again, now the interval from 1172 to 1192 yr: 0.260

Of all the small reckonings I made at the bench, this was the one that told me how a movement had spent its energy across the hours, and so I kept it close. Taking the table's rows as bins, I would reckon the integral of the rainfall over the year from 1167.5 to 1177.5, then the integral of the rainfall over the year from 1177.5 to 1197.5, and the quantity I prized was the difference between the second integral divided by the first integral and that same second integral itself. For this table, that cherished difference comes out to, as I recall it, -34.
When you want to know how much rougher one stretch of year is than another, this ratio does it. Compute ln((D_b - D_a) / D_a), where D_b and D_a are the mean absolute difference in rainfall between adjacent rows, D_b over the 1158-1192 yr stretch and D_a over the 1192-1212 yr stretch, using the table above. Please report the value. -1.5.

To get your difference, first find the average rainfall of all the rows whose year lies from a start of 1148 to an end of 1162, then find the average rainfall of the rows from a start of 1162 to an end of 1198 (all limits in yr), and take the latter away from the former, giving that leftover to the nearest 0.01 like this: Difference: -0.01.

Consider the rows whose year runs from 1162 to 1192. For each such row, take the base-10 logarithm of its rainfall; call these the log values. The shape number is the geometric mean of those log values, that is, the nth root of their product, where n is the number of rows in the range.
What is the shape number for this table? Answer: 0.261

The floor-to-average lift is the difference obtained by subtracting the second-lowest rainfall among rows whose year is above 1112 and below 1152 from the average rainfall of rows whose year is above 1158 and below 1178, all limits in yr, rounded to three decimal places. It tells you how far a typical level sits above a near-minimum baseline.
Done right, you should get 0.023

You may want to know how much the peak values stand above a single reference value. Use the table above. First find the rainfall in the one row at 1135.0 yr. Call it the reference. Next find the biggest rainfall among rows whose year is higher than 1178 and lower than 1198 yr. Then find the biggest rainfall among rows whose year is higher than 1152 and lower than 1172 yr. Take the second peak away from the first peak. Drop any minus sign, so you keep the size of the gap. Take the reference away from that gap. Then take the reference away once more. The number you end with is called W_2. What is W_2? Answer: -3.60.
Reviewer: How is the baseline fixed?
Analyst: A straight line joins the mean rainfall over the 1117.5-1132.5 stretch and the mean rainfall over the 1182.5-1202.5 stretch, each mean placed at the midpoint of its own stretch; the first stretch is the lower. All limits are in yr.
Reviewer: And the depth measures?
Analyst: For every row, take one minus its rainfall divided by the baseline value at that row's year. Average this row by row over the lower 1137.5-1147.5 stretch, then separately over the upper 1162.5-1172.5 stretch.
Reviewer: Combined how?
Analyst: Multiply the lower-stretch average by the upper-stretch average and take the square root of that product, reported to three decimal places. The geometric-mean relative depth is 0.014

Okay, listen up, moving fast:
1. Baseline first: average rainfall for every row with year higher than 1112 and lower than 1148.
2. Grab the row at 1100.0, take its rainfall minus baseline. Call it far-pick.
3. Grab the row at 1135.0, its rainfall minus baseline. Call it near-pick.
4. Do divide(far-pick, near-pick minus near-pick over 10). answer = 1.8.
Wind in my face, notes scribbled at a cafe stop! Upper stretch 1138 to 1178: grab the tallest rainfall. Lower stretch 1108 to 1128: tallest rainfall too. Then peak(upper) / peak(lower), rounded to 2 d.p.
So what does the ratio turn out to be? 0.93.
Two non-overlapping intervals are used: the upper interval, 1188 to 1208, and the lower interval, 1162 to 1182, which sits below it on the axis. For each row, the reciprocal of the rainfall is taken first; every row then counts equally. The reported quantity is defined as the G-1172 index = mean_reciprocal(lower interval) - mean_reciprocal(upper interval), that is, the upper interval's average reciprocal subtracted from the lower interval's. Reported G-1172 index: -0.007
